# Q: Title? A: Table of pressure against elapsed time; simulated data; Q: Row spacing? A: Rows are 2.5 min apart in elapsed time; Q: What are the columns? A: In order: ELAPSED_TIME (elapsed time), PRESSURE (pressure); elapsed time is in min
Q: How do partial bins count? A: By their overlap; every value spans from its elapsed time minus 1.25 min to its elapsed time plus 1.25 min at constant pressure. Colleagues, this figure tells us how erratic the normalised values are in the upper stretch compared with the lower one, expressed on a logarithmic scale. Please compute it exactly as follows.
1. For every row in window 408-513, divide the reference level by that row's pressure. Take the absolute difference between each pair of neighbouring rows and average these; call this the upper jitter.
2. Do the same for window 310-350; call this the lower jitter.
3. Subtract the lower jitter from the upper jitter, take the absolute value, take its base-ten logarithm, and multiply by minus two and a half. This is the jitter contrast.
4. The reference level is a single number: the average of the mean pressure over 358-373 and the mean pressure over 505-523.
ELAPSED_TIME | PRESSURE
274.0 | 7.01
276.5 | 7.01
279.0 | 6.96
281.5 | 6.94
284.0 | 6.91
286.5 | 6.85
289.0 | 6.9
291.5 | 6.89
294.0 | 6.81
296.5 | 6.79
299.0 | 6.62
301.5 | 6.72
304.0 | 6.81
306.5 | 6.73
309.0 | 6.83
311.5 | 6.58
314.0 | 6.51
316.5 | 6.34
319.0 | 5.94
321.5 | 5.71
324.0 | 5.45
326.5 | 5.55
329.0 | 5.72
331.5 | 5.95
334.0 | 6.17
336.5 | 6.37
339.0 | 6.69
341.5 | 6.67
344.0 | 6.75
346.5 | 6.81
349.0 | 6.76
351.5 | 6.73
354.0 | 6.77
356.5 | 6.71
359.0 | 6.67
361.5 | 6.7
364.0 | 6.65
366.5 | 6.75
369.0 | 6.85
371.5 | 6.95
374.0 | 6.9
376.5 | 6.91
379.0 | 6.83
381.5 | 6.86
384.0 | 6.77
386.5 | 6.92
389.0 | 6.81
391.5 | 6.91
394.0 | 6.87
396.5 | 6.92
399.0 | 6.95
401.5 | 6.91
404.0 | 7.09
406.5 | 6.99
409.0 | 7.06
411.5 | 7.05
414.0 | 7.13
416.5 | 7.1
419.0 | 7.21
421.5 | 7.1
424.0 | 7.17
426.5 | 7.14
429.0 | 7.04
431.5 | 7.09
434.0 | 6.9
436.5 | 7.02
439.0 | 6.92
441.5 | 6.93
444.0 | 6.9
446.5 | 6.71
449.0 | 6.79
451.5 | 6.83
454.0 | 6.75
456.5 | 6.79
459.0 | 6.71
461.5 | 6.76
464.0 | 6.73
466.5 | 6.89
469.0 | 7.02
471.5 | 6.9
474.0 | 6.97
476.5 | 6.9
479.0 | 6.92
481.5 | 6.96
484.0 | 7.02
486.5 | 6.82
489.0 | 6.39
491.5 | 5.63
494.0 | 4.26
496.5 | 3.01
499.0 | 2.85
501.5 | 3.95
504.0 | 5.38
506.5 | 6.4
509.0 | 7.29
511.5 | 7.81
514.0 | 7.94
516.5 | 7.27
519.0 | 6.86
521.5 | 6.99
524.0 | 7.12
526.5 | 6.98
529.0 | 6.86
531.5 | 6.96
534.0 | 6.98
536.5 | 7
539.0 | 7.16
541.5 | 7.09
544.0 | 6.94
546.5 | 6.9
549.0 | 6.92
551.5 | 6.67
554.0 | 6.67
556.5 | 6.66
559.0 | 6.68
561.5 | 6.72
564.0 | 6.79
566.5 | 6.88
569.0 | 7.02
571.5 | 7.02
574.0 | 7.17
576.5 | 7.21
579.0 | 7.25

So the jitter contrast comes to 3.3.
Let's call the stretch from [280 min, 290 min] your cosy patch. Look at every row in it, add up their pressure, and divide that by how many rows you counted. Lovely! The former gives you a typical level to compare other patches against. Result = 6.90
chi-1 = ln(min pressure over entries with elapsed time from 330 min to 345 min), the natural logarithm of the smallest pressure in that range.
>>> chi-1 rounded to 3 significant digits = 1.78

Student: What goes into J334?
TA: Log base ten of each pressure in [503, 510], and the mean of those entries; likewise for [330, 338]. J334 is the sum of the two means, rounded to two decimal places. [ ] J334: 1.59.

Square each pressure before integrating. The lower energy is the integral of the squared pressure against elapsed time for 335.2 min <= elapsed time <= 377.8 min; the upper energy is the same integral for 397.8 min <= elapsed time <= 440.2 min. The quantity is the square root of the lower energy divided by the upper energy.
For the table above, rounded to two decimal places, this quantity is 0.96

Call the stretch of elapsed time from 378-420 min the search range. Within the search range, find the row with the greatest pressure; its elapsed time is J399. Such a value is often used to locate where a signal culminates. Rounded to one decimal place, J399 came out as 419.0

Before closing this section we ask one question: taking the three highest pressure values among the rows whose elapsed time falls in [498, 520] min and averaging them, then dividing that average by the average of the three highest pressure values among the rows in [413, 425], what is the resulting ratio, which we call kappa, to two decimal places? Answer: 1.07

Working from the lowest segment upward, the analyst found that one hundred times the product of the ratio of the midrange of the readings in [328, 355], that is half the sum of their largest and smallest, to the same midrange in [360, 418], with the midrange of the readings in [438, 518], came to 491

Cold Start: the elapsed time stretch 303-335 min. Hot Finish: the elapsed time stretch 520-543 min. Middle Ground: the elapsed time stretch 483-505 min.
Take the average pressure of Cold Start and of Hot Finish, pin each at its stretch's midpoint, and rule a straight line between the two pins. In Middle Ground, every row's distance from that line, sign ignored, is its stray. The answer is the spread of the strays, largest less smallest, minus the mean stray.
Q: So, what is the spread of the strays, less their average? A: 2.1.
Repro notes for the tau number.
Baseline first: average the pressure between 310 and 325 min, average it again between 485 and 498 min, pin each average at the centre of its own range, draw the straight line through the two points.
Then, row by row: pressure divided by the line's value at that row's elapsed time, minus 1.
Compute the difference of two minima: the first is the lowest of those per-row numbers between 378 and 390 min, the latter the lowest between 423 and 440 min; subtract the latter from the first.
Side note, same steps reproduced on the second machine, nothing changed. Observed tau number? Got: -0.08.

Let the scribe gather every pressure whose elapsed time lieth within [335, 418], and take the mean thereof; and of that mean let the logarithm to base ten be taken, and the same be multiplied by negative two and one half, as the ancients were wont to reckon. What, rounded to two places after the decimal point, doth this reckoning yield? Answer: -2.09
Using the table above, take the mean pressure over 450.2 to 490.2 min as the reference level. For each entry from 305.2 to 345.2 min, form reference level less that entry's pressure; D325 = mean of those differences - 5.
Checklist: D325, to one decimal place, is -4.4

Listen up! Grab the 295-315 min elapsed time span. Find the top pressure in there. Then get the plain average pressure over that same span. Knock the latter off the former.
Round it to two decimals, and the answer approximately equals 0.13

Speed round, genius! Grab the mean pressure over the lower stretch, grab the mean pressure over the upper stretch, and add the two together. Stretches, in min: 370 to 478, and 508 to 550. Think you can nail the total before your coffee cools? 14.1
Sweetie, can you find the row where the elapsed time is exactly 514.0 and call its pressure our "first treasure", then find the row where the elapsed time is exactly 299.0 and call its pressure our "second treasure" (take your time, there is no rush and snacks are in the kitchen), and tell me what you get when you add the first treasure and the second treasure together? 14.56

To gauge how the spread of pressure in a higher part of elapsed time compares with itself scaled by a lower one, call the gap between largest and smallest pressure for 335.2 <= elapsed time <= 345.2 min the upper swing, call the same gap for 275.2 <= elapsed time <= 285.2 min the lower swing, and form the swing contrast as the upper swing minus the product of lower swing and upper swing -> 0.34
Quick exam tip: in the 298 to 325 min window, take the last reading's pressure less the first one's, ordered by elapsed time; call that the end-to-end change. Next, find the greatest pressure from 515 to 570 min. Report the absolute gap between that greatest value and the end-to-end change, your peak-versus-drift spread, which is 8.4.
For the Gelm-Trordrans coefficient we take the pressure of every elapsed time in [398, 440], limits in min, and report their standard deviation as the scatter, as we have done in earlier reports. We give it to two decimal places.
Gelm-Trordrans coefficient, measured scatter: 0.09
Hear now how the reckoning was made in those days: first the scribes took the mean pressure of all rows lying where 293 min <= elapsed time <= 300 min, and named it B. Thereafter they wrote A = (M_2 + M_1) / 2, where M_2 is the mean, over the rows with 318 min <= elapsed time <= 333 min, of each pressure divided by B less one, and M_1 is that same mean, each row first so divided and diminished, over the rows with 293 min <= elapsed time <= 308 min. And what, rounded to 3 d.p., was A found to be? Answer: -0.075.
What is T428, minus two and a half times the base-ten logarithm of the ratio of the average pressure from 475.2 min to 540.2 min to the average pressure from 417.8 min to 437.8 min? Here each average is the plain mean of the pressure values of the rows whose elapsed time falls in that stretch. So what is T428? 0.11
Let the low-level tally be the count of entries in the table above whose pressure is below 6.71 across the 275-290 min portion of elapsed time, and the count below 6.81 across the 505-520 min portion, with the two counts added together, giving 1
